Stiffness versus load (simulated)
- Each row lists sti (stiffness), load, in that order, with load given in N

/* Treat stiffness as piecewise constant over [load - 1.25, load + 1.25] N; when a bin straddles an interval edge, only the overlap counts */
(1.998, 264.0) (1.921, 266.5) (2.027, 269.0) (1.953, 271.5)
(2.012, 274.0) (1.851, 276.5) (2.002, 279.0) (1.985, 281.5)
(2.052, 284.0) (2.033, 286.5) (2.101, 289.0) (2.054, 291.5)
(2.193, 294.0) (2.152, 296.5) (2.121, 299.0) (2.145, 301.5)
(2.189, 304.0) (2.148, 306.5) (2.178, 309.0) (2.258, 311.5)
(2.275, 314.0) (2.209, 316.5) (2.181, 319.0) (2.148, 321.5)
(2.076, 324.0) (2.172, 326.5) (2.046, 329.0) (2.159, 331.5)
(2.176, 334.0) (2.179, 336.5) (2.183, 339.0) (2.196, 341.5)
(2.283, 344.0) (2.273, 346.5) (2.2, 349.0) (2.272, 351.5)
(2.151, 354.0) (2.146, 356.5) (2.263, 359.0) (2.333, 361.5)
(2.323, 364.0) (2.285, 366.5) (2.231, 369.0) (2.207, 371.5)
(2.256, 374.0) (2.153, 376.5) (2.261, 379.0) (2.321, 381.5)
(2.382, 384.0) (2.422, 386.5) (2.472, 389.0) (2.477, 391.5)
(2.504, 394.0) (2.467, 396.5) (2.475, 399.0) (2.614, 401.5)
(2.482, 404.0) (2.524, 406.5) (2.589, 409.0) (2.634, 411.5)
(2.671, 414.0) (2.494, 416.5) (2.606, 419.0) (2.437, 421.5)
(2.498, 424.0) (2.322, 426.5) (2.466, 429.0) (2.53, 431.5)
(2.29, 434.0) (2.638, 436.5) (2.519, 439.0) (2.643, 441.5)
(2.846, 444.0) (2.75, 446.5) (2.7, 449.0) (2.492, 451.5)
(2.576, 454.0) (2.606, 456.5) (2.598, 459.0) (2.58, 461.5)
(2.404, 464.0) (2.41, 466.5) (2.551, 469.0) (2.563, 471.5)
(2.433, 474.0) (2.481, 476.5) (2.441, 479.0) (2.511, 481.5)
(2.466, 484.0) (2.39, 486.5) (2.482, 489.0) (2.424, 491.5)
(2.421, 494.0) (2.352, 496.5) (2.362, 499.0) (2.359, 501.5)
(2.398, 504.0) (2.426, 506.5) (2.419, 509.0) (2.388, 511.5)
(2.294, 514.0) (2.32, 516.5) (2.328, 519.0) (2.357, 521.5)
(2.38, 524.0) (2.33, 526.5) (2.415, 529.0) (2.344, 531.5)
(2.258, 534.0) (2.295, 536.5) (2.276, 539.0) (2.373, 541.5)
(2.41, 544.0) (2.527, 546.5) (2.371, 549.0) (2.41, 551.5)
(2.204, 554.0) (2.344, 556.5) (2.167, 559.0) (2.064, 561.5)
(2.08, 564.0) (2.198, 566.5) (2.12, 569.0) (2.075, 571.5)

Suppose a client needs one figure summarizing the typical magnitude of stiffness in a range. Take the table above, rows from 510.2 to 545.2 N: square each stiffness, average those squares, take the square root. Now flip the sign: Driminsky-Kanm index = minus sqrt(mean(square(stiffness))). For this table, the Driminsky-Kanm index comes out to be -2.34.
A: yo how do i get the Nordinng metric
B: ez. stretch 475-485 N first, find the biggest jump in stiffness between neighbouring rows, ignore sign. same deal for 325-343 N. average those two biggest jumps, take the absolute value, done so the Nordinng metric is 0.10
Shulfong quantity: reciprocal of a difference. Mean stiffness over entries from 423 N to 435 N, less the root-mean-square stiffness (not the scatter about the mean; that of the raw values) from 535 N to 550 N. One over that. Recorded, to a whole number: 22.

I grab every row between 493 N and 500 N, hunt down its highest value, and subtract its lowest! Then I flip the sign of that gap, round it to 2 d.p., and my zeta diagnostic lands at -0.07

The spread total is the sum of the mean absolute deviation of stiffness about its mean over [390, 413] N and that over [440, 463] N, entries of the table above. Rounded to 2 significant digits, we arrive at 0.14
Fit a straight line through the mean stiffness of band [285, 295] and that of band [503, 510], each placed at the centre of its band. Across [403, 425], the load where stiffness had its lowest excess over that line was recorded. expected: 421.5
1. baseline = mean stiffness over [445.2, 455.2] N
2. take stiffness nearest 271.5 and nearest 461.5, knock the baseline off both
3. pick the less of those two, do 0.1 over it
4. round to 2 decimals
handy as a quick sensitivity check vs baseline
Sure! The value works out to -0.15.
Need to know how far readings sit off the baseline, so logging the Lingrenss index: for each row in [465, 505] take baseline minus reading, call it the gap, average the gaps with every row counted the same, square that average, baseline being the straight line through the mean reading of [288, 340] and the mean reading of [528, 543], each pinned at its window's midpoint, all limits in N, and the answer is 0.023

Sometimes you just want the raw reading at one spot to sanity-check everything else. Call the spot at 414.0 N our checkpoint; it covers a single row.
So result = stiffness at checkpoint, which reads 2.671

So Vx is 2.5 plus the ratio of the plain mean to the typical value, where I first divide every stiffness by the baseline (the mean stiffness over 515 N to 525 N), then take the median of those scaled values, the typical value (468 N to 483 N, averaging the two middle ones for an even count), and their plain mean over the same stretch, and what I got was 3.50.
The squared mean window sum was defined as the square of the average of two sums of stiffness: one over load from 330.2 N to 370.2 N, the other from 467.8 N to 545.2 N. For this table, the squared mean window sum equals 3020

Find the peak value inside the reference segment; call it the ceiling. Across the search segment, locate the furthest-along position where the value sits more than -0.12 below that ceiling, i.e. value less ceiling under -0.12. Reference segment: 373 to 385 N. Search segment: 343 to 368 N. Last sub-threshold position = 356.5 N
